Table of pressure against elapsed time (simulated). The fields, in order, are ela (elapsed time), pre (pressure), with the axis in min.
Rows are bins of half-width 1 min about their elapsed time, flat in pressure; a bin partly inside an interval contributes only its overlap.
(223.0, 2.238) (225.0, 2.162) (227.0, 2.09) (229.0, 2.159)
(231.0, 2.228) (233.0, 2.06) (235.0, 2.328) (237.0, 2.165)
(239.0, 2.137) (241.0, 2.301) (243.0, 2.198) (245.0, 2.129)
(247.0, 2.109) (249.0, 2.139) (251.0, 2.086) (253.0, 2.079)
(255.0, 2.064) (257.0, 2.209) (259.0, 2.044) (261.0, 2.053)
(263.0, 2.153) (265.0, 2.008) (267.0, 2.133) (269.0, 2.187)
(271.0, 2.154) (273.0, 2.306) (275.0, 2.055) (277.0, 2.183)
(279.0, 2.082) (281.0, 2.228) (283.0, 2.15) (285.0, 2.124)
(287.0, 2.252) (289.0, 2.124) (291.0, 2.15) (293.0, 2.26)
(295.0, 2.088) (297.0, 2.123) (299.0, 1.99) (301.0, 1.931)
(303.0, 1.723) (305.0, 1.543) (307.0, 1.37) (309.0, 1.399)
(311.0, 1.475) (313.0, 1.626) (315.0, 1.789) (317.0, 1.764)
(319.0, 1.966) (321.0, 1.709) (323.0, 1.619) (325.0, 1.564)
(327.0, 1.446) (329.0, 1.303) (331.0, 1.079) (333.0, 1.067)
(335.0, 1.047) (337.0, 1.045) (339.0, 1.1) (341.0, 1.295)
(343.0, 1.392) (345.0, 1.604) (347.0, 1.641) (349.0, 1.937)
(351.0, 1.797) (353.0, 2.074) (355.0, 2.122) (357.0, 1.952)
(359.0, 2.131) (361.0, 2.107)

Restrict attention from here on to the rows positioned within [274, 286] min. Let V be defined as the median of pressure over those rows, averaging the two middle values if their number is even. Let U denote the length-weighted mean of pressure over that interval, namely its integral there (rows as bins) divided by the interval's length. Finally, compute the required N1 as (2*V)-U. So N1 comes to 2.14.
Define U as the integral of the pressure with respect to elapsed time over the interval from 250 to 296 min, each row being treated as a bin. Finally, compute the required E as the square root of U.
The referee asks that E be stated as 9.9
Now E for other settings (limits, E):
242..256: 5.4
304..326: 6.0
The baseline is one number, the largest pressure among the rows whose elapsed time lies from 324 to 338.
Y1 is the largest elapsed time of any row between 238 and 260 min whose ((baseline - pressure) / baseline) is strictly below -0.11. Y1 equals 259.0 min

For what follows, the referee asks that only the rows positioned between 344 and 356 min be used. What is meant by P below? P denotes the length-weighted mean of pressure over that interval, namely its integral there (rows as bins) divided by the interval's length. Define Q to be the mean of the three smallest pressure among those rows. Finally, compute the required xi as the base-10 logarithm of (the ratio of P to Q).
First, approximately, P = 1.9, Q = 1.7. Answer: 0.045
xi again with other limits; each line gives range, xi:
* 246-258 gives 0.008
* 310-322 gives 0.031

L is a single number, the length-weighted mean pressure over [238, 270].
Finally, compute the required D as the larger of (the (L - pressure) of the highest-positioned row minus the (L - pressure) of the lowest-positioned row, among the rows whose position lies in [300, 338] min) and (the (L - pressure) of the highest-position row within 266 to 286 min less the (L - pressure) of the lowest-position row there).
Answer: 0.89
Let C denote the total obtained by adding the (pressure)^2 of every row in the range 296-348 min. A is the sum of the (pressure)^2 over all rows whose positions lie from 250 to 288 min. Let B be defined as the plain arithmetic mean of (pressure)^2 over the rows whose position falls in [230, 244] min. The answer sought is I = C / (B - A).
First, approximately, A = 87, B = 4.9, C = 63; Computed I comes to -0.8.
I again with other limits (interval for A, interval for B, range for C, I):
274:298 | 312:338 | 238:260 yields -0.9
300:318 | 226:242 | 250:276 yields -3.0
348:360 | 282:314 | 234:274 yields -4.5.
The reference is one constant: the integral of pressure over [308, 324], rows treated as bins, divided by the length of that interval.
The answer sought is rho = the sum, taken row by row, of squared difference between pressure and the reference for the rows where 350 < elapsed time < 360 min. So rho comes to 0.68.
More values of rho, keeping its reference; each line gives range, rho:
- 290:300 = 1.07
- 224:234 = 1.13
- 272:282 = 1.31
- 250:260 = 0.93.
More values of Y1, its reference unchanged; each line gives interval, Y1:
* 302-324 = 319.0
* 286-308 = 301.0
